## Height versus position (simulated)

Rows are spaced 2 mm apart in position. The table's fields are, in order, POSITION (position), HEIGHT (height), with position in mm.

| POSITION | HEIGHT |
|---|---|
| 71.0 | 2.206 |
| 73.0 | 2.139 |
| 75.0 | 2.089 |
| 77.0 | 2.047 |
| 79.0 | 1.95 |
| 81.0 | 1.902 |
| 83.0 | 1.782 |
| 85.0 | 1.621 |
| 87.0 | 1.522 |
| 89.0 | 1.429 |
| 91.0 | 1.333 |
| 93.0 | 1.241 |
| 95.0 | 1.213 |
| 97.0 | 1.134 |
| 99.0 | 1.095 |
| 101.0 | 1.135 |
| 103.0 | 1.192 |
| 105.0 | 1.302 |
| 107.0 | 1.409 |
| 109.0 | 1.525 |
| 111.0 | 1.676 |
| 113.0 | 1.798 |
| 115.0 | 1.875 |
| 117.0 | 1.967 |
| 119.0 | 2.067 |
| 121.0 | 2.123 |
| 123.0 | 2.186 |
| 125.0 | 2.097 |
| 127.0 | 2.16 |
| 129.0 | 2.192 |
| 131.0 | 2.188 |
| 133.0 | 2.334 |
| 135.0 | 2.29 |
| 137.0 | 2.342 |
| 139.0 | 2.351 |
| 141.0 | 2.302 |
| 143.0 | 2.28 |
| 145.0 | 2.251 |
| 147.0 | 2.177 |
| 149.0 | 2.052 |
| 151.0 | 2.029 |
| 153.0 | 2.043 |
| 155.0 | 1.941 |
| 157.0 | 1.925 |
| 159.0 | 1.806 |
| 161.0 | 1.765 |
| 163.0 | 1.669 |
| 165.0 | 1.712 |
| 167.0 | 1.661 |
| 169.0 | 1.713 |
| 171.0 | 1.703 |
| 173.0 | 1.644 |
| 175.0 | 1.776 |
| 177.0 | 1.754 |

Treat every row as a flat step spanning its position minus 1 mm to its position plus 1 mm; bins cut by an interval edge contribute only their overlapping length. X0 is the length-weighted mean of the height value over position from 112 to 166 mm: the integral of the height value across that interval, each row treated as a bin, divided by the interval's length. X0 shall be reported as 2.1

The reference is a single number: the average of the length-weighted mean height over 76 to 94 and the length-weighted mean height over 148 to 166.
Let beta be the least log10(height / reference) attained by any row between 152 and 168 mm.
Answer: -0.03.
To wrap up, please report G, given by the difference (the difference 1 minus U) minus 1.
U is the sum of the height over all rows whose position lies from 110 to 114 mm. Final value -3.5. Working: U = 3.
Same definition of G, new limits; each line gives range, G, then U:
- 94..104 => -5.8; 6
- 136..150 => -15.8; 16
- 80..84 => -3.7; 4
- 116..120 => -4.0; 4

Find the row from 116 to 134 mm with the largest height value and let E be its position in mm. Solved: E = 133.0 mm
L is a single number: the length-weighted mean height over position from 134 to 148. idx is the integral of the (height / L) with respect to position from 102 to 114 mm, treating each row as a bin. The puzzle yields 7.8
